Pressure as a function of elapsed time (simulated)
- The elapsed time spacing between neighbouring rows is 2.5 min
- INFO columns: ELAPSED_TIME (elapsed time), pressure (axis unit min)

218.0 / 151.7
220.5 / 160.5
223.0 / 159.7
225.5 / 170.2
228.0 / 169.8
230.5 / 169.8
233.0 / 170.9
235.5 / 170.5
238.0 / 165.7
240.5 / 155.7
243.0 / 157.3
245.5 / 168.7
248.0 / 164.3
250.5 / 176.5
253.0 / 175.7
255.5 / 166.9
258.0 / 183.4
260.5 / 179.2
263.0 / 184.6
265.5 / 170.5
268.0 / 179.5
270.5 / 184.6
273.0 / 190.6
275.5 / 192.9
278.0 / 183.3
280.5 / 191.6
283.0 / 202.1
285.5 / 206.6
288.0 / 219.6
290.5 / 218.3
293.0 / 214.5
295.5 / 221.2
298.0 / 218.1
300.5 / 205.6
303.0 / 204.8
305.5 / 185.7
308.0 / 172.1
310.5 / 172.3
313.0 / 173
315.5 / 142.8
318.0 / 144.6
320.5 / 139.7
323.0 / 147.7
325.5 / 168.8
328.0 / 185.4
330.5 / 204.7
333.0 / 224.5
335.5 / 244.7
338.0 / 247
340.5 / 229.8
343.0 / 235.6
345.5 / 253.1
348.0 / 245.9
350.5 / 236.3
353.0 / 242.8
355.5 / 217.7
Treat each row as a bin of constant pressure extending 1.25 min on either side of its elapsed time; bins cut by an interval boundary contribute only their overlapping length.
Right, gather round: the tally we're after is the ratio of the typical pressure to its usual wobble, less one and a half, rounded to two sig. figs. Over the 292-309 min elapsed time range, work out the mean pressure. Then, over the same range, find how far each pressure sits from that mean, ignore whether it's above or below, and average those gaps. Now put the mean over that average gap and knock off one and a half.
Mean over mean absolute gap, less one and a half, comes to 13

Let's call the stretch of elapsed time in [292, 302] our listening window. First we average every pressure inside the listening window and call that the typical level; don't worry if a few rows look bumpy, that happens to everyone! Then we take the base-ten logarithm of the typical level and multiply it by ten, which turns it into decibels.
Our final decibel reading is 23.3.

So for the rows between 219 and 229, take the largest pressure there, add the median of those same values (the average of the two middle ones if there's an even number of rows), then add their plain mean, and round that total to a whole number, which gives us 500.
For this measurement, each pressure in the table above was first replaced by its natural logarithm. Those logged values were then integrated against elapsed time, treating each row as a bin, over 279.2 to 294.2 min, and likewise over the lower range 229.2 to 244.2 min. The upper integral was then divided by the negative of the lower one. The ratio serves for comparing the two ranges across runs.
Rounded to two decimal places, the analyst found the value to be -1.05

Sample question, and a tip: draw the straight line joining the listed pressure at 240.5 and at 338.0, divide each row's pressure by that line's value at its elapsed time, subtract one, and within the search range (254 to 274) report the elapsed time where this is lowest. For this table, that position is 265.5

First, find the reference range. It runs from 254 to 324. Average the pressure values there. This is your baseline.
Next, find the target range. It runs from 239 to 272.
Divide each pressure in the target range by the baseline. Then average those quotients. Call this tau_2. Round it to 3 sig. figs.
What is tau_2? 0.931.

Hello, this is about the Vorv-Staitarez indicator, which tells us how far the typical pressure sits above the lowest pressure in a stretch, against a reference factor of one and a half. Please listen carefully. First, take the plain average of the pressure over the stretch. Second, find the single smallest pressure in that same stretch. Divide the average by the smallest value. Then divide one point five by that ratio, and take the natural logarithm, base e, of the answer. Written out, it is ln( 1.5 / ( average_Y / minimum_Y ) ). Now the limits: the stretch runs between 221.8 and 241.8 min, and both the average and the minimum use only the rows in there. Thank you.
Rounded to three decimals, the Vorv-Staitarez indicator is 0.338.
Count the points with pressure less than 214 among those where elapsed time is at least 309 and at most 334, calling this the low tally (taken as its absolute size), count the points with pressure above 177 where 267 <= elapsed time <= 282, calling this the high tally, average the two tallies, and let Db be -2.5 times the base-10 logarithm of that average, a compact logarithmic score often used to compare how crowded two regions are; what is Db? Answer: -2.2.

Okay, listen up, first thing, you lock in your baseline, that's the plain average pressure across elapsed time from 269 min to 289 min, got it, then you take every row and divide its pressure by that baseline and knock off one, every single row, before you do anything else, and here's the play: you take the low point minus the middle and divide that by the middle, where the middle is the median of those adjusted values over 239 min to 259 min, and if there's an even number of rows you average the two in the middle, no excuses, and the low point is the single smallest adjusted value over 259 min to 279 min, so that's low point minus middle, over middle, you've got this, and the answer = 0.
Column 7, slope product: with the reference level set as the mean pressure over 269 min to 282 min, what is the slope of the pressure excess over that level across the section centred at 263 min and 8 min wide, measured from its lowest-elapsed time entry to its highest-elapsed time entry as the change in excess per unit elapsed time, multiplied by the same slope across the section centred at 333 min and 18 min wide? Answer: -7.1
